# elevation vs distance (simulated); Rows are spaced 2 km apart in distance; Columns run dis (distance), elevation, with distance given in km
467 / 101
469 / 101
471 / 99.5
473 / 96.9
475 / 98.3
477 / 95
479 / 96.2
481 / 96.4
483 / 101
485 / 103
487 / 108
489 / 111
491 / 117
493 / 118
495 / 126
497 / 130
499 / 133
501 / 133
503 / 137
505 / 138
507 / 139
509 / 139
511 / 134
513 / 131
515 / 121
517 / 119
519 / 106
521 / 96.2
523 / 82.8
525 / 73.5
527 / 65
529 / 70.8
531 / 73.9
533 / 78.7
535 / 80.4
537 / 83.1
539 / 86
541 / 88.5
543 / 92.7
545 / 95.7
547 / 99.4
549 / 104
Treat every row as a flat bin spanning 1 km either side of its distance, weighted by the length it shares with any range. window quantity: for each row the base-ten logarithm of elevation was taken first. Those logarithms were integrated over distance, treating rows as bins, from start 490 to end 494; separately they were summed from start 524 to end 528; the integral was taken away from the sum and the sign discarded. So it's 4.6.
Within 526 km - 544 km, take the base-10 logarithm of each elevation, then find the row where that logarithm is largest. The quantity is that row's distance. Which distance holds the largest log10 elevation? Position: 543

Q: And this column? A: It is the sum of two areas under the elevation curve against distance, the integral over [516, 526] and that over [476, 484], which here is 1732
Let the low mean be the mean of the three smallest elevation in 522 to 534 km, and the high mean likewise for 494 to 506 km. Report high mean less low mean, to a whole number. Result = 60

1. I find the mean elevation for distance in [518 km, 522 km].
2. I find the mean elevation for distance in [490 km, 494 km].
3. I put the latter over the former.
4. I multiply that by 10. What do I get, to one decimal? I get 11.6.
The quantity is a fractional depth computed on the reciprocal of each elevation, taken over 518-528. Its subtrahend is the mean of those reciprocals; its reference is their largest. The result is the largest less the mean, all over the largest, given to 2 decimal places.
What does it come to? 0.21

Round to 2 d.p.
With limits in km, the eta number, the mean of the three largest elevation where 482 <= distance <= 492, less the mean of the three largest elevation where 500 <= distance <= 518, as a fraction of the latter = -0.19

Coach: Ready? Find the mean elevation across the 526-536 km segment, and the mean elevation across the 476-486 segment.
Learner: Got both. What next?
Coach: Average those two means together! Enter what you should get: 86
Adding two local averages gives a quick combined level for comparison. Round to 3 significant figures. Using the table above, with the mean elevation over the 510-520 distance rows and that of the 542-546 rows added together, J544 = 216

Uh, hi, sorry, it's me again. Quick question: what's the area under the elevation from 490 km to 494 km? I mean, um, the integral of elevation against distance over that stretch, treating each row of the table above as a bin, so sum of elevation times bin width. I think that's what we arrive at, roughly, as 470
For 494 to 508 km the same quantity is 1872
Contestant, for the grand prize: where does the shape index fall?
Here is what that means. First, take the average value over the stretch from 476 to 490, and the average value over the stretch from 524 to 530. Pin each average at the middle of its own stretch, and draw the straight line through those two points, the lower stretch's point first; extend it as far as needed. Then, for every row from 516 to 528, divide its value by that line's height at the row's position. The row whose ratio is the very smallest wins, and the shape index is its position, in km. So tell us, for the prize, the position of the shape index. 527 km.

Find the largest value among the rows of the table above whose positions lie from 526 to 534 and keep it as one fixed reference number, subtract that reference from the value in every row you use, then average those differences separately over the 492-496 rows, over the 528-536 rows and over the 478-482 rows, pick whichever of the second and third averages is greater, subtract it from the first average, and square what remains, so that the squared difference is 660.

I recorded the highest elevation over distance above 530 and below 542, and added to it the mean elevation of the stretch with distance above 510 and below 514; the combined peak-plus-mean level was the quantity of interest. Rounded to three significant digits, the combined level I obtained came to 221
